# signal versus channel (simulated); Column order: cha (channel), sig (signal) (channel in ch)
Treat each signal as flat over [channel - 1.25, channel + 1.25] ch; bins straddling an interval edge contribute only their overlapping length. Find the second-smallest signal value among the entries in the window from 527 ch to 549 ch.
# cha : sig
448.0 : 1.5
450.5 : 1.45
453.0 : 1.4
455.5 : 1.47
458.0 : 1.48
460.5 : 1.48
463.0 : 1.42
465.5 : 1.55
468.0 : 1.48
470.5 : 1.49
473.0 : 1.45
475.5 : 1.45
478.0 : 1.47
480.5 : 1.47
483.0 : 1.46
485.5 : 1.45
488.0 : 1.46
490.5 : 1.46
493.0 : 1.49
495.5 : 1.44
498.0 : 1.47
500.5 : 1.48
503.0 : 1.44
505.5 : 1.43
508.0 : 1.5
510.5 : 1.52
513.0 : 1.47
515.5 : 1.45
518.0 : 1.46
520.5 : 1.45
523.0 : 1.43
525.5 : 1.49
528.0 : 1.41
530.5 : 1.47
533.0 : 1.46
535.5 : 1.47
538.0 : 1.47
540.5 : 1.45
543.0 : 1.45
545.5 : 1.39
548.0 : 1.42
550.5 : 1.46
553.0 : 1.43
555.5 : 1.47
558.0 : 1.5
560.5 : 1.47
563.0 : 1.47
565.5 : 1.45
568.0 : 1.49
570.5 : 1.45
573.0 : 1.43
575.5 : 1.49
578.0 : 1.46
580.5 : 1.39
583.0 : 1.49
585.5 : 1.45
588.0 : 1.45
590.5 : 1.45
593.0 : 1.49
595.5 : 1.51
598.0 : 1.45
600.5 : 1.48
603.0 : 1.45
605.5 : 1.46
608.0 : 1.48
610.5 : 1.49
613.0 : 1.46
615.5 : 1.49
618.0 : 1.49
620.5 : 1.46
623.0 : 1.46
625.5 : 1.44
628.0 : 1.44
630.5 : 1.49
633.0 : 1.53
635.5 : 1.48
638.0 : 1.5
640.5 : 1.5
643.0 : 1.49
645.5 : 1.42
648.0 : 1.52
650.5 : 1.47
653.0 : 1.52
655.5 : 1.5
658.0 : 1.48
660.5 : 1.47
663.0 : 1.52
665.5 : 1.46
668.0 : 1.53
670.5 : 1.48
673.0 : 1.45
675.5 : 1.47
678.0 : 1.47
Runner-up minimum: 1.41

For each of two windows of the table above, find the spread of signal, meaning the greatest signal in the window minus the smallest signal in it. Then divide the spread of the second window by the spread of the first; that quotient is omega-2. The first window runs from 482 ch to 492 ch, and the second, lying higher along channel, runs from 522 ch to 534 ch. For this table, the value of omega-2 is 8.0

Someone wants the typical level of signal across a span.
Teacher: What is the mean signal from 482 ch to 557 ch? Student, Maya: 1.46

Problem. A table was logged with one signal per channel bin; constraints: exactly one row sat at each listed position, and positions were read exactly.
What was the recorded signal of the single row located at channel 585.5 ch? 1.45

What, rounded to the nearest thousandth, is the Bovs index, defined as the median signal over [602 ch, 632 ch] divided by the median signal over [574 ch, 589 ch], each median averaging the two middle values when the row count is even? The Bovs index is 1.003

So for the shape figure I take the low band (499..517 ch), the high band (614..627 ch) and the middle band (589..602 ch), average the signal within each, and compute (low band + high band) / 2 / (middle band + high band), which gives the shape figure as 0.499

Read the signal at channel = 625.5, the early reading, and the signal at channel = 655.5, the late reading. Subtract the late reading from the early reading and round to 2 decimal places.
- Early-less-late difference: -0.06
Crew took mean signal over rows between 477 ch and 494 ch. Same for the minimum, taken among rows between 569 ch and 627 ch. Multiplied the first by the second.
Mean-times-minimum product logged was 2.04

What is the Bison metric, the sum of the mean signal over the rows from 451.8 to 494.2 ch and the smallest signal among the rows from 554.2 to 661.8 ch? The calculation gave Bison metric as 2.86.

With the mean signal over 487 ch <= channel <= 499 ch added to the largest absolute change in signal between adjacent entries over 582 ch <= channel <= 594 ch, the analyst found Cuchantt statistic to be 1.504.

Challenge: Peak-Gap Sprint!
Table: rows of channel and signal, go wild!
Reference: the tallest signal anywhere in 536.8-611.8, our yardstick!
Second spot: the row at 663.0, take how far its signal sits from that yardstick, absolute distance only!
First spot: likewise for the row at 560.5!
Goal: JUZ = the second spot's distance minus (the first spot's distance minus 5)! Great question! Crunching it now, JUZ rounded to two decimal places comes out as 4.97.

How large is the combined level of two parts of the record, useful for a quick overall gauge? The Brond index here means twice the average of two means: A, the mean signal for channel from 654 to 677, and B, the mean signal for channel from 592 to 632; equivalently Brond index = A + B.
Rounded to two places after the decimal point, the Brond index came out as 2.96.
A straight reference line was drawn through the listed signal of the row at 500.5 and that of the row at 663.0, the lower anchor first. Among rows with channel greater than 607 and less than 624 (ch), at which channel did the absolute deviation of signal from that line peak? 623.0 ch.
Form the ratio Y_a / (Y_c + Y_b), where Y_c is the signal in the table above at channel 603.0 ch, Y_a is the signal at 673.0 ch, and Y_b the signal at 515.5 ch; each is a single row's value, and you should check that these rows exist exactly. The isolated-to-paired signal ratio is 0.5000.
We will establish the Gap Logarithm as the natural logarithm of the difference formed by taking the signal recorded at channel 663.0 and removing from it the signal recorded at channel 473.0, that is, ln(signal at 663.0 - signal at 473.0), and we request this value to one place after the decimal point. -2.7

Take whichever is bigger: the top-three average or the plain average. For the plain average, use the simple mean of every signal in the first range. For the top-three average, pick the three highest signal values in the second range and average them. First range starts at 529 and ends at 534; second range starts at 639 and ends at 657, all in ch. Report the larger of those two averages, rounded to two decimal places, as 1.51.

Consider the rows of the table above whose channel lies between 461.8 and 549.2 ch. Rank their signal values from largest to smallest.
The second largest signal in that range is 1.52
